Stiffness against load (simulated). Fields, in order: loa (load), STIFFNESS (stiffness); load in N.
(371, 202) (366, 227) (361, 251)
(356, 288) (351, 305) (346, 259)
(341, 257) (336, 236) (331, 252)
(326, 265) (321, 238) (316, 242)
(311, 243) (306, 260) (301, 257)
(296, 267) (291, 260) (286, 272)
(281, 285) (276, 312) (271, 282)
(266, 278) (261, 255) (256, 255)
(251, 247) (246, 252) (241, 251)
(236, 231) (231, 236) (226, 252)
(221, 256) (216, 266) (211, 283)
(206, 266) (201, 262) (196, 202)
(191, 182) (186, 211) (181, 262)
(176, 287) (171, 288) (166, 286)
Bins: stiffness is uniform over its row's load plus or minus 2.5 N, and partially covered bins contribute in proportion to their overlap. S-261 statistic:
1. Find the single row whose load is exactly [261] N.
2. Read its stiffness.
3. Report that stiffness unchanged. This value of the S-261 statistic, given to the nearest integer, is 255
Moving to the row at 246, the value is 252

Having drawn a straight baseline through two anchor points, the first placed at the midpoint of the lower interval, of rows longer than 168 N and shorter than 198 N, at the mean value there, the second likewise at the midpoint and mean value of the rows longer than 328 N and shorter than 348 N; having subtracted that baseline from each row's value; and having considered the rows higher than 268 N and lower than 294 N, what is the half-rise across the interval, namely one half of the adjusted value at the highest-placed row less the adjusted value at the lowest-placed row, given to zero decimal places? -12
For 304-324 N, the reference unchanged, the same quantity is -12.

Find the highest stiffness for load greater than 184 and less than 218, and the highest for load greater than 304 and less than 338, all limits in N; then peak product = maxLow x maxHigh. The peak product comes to 74995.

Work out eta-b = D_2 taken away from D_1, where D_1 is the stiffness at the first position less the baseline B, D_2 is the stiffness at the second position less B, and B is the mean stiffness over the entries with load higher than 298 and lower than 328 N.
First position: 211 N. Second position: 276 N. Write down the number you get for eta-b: -29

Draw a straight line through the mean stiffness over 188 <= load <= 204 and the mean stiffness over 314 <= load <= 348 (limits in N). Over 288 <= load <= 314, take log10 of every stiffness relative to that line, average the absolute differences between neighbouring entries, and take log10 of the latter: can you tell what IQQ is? -1.81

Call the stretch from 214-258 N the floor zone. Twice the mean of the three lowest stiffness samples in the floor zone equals 476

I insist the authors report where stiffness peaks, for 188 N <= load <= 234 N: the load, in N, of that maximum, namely 211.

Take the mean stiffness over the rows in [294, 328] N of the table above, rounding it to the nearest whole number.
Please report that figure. 253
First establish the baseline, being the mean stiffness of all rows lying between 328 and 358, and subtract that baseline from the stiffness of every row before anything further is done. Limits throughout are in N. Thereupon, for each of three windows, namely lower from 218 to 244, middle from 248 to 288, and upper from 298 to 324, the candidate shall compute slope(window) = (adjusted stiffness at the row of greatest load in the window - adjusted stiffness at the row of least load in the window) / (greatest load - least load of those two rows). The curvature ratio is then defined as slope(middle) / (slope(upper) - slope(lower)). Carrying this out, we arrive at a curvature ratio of -1.0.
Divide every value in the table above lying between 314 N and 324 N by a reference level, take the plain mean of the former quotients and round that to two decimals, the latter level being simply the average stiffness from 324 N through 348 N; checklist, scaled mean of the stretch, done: 0.95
